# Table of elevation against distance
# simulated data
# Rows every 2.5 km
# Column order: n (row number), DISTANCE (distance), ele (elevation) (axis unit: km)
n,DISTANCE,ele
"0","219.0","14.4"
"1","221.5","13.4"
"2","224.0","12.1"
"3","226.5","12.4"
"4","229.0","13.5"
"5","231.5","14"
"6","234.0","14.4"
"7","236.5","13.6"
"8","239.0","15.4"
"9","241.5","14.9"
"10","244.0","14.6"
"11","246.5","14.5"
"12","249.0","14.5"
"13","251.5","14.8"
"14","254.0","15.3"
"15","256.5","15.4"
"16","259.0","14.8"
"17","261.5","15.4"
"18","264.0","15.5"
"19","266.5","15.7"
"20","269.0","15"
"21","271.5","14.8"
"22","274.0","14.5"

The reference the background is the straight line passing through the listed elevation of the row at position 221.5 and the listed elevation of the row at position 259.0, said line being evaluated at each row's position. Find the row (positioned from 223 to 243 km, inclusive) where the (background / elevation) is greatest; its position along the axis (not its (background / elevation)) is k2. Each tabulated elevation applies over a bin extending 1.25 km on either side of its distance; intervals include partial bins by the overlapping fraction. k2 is 224.0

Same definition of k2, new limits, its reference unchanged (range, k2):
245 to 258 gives 249.0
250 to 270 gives 269.0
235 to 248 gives 236.5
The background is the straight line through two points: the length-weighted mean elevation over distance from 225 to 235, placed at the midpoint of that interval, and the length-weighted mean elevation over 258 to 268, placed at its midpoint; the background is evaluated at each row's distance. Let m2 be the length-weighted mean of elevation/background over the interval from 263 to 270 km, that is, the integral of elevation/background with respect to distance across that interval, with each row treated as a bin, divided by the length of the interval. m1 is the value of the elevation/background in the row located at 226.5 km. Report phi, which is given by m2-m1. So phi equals 0.06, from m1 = 0.93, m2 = 0.99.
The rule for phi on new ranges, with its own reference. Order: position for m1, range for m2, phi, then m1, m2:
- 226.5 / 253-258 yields 0.10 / 0.93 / 1.03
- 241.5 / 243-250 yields -0.05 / 1.05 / 1.01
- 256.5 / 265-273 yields -0.06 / 1.03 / 0.97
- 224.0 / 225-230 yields 0.04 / 0.92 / 0.96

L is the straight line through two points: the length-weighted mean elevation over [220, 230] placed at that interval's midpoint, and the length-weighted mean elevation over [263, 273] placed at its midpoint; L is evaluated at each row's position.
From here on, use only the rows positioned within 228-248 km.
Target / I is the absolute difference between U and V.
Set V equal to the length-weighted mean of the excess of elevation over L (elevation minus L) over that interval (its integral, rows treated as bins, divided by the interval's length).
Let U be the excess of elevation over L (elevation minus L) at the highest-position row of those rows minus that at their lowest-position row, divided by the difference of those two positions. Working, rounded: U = 0.00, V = 0.79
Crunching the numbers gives 0.8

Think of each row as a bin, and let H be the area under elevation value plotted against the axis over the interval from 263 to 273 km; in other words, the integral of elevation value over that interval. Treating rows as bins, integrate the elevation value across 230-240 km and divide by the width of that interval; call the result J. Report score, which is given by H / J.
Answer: 10.6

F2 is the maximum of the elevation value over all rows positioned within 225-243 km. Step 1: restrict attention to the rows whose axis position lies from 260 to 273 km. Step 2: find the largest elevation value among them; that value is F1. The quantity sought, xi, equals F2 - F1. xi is -0.3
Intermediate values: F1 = 15.7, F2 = 15.4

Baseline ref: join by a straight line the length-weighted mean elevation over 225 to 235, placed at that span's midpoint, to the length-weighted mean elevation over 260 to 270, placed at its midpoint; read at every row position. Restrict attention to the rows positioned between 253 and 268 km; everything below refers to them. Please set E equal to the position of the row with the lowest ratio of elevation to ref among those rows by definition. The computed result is 259.0 km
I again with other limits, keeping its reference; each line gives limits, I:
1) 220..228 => 0.2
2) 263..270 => 0.4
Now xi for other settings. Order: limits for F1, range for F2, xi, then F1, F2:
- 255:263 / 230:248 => 0.0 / 15.4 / 15.4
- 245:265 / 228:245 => -0.1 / 15.5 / 15.4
